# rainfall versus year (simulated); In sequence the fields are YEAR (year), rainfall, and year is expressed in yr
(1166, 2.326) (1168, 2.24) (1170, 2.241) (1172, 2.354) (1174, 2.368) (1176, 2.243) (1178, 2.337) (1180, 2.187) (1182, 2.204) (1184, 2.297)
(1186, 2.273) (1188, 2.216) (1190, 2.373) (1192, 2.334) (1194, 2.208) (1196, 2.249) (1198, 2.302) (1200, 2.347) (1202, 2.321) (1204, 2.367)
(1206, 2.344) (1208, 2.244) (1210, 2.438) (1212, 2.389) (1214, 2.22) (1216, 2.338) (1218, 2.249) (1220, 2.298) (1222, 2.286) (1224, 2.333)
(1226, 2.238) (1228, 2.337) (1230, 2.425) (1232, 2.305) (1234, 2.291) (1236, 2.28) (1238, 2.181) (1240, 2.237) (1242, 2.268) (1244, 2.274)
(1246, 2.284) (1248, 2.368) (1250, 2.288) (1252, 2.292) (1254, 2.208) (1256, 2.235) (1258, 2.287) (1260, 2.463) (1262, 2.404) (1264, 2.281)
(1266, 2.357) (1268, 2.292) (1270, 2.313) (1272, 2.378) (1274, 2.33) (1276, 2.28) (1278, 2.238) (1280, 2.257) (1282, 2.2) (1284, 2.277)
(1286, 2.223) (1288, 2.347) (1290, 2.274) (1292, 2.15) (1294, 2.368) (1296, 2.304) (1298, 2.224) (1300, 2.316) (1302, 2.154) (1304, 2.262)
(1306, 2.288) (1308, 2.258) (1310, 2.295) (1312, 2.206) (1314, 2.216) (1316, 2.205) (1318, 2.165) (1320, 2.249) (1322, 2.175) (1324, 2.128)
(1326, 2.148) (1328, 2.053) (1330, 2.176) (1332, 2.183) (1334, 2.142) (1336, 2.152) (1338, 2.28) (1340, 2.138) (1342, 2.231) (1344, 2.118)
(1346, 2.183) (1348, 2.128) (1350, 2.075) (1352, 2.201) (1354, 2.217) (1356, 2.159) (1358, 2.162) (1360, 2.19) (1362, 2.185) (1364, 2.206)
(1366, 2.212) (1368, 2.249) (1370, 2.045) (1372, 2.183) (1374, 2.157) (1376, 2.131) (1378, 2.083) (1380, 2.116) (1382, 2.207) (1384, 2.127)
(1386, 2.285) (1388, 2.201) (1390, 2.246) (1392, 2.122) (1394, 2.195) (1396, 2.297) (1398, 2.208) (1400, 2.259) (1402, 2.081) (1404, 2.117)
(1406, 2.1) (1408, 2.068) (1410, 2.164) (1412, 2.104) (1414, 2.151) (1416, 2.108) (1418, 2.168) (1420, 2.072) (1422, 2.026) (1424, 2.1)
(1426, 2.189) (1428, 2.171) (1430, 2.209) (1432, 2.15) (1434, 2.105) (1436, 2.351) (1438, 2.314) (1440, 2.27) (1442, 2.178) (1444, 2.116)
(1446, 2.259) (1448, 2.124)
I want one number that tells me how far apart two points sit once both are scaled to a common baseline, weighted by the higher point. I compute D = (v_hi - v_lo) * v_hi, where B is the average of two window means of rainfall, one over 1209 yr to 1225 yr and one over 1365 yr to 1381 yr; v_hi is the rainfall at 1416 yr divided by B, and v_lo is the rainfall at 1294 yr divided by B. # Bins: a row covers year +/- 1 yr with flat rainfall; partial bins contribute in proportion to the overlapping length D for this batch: -0.11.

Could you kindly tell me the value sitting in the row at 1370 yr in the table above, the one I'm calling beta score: 2.045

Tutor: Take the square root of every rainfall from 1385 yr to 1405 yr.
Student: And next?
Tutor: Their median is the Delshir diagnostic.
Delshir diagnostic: 1.48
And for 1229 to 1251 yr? 1.51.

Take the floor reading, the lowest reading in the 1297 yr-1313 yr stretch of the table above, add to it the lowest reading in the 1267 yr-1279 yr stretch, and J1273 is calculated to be 4.39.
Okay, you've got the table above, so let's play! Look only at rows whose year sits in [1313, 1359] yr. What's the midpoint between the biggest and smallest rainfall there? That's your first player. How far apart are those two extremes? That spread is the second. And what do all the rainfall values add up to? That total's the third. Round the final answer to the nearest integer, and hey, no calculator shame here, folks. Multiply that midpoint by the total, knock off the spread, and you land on 108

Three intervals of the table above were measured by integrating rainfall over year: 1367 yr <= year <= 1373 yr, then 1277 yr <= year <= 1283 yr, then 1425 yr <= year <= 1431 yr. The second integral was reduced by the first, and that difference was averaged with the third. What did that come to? 6.79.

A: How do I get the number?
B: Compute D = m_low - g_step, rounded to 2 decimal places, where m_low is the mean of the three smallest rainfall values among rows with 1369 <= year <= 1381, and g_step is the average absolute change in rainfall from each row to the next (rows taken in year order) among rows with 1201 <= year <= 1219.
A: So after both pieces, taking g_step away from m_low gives 1.98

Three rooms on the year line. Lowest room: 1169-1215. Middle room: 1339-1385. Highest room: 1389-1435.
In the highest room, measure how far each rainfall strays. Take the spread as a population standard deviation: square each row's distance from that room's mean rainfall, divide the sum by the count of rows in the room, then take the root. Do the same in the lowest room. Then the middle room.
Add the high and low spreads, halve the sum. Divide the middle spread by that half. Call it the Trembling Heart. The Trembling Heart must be 0.77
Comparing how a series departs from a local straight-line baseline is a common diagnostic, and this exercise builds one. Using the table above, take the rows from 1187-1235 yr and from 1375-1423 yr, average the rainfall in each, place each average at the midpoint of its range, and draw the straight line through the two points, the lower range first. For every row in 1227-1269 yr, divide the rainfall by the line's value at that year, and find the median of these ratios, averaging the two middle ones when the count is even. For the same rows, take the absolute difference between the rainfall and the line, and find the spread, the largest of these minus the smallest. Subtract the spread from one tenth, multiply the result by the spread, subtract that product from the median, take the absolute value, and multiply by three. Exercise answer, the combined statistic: 3.07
